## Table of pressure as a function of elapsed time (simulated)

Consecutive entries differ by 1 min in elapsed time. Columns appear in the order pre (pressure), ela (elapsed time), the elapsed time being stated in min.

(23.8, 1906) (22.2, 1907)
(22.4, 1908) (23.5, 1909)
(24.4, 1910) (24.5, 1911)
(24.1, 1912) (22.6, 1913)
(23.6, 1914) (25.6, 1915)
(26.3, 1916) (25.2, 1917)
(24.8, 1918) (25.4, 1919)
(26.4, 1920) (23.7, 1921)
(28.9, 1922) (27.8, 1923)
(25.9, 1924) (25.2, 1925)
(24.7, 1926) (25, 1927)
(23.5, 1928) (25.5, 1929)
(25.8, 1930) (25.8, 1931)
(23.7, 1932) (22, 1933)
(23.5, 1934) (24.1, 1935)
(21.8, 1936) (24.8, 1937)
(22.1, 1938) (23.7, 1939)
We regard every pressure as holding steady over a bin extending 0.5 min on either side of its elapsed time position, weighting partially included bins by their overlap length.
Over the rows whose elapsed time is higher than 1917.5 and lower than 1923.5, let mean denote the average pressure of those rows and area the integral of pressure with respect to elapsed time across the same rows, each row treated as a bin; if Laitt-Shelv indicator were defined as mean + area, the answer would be 183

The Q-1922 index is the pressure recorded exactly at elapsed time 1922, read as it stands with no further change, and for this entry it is 28.9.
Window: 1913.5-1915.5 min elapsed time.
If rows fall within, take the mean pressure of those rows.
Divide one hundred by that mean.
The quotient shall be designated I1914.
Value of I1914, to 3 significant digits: 4.07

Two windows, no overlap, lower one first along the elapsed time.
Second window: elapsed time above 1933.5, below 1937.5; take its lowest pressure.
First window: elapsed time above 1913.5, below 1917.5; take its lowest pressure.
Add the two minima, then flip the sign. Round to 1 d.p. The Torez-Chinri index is -45.4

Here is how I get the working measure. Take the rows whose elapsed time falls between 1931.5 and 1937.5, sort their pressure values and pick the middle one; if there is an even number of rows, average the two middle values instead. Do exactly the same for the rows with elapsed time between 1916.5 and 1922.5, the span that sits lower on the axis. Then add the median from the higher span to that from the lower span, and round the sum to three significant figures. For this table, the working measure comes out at 48.9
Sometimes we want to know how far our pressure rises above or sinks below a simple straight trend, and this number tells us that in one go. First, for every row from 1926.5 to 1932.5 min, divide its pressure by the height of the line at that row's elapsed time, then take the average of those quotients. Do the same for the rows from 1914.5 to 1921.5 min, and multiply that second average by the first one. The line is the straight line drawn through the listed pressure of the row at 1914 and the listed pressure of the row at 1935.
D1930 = 1.11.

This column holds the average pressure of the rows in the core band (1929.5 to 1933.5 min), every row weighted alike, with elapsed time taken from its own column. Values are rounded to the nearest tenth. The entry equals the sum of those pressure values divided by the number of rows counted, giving 24.3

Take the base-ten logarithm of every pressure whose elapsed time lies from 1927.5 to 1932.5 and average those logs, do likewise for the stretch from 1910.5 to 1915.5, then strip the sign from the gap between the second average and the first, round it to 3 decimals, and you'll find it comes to 0.014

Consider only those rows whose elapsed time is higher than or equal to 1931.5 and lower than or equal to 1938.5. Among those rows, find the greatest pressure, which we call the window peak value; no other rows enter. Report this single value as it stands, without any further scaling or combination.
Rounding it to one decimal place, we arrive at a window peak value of 24.8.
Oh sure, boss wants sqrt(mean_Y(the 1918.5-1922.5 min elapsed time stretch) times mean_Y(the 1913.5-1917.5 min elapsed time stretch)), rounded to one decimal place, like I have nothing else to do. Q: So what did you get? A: 25.6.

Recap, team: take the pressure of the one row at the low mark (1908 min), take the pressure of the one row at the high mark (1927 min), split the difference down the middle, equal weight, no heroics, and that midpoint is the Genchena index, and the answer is 23.7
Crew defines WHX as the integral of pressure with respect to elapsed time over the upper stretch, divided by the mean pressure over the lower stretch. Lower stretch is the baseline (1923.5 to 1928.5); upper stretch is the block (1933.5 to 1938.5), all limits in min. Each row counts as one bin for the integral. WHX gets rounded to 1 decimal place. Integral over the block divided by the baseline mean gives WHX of 4.7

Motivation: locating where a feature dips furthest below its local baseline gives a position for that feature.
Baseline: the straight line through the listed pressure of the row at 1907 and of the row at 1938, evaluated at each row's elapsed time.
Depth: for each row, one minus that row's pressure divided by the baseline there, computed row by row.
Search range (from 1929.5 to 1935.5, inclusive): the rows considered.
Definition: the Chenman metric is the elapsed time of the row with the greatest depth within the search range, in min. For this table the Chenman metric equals 1933 min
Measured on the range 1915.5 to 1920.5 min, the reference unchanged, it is 1918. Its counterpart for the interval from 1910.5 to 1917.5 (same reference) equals 1913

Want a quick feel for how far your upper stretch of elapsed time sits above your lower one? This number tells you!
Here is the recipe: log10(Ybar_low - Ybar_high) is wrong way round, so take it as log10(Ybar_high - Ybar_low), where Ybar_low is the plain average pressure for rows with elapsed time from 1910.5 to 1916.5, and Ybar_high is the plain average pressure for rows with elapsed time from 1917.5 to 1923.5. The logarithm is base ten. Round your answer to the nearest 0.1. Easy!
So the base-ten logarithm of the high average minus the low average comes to 0.2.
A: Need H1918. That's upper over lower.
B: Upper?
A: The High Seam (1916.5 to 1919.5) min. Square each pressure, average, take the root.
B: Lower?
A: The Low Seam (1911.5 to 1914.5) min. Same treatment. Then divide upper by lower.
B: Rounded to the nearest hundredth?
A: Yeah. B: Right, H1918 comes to 1.07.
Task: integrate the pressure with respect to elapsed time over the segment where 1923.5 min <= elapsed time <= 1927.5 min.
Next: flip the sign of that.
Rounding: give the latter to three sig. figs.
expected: -101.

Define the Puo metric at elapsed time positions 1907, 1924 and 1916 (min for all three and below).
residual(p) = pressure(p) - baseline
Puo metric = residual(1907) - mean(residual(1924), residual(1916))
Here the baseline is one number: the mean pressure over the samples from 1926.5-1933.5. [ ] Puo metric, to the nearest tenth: -3.9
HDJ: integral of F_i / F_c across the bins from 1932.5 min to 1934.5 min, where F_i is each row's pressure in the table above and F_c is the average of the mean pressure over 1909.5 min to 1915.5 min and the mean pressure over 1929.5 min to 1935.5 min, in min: 1.88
